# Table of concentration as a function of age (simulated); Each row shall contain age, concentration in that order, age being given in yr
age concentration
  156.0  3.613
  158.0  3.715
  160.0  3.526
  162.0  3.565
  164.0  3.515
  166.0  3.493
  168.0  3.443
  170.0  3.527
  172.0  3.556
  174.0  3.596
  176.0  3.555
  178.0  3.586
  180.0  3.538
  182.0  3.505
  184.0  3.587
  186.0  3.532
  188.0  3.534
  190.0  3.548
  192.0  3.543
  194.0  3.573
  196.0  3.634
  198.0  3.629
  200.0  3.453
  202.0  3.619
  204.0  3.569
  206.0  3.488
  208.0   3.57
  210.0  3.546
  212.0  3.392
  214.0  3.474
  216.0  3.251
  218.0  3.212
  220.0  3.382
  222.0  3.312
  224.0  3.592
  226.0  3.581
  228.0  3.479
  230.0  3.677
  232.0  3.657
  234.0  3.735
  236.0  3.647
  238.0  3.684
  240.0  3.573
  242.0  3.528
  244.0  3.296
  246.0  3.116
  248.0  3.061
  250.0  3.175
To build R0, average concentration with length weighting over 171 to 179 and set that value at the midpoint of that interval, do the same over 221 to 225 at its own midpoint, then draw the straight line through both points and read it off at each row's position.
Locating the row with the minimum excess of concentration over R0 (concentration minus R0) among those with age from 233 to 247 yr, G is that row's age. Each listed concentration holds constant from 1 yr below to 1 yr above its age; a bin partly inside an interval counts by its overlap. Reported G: 246.0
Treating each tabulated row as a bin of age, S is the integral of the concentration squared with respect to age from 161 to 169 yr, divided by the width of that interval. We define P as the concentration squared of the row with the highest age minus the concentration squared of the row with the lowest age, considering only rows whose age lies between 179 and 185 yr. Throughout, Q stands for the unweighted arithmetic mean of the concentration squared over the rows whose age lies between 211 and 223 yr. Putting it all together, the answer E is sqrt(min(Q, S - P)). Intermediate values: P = 0.3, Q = 11.1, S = 12.3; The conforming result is 3.338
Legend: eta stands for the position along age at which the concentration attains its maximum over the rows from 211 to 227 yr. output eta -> 224.0 yr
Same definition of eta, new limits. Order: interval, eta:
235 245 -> 238.0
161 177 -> 174.0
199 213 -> 202.0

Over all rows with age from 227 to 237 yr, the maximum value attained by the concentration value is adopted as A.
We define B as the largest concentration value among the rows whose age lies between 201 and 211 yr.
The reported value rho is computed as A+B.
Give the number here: 7.35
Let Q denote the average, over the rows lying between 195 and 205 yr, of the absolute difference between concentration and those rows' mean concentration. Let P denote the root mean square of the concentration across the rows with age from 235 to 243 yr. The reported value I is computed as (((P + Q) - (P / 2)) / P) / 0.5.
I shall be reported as 1.03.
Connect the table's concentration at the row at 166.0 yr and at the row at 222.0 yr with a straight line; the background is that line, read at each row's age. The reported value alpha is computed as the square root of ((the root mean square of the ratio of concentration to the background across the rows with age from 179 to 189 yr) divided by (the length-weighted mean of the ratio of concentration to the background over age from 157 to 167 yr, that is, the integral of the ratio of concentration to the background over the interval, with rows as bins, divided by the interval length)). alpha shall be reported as 1.01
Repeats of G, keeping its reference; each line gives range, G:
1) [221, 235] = 222.0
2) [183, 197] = 186.0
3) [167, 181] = 168.0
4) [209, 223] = 218.0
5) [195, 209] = 200.0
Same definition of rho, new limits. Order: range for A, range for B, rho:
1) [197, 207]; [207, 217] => 7.20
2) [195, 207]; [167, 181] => 7.23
